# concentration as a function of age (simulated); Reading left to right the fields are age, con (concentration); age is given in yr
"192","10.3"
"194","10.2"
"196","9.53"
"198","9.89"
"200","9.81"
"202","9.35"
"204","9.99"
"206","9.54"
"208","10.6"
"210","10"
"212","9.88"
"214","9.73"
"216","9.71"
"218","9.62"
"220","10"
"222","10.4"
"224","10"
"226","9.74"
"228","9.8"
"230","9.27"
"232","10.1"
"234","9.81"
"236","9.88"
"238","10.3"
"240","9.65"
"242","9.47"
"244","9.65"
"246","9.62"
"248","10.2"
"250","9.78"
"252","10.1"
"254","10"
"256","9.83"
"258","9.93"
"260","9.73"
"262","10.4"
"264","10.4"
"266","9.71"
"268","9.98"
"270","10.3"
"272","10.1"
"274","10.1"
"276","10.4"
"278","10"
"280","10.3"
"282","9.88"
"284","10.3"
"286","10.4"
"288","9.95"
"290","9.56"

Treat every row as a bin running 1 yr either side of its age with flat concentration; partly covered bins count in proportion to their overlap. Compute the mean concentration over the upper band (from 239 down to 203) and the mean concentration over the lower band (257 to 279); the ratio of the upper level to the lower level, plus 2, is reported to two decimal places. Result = 2.98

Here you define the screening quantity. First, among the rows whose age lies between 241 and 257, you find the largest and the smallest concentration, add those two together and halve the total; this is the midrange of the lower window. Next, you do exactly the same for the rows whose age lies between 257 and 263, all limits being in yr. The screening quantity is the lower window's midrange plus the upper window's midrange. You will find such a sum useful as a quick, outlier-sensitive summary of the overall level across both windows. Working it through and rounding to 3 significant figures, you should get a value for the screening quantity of 19.9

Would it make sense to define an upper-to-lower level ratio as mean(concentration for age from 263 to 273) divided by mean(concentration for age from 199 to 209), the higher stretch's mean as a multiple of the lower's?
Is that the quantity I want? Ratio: 1.02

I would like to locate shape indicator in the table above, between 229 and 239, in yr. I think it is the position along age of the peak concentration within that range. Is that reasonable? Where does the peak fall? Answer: 238 yr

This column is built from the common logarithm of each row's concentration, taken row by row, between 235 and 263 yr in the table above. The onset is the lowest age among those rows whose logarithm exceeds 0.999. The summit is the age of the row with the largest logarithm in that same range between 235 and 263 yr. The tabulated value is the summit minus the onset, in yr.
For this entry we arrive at 24 yr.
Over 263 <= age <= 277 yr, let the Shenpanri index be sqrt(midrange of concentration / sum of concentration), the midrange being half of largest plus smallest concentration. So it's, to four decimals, 0.3764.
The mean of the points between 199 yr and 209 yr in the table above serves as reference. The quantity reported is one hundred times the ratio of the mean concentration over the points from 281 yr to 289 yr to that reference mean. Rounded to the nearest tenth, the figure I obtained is 102.8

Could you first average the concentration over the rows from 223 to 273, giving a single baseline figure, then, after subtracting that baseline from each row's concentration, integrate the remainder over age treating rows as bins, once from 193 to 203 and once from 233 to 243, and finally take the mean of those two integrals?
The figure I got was -1.2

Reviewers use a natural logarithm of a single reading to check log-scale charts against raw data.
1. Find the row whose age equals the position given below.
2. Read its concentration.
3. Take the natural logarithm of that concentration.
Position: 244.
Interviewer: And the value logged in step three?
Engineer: 2.27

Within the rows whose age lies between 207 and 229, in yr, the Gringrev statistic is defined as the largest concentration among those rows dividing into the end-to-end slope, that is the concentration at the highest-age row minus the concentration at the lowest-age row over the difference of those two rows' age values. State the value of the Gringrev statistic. -0.0038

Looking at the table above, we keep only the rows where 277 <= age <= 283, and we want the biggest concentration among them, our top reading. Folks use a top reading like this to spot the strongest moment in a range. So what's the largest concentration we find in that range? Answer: 10.3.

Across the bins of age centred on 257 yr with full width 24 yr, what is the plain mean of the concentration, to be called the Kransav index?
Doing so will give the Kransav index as 9.97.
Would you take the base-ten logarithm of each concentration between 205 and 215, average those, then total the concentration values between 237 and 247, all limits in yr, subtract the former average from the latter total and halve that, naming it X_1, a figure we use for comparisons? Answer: 23.8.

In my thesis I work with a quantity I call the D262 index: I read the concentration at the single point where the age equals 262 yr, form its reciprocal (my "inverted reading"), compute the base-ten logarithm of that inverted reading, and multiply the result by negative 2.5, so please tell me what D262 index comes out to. 2.54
